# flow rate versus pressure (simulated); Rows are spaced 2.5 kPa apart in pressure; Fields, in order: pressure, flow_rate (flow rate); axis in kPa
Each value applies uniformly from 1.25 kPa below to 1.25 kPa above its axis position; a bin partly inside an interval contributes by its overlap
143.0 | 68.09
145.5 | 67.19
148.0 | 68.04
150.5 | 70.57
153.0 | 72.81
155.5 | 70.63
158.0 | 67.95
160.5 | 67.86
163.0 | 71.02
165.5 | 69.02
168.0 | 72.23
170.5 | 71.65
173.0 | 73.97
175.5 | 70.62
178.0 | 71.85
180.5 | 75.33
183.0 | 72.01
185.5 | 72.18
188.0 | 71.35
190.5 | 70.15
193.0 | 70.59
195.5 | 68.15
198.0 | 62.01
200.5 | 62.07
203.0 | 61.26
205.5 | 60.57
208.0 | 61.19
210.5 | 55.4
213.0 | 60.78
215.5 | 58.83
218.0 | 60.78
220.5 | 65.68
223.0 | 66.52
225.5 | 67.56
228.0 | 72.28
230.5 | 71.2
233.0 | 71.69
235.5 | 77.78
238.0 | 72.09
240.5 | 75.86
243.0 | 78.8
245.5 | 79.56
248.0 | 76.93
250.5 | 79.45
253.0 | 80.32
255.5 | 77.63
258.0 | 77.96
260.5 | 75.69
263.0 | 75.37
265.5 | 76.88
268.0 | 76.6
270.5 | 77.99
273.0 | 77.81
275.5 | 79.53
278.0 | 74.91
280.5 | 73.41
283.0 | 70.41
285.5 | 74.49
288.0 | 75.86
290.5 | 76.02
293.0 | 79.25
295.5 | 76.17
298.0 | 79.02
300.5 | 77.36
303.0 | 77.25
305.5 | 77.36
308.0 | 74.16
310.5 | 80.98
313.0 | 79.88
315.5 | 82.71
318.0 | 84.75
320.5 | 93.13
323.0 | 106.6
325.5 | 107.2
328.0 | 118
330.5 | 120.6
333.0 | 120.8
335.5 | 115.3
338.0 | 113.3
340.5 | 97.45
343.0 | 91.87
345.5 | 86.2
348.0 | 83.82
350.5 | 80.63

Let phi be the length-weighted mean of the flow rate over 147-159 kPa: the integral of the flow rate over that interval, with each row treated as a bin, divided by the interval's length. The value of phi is 70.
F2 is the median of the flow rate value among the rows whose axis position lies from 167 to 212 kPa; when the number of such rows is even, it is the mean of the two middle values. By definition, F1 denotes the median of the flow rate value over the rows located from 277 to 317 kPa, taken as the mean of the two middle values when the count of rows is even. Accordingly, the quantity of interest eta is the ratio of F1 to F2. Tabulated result 1.09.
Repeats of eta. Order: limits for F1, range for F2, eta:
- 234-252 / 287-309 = 1.01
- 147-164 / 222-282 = 0.92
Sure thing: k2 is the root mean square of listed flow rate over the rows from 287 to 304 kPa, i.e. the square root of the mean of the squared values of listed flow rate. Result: 77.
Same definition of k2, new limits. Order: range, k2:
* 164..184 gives 72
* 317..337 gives 109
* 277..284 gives 73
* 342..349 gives 87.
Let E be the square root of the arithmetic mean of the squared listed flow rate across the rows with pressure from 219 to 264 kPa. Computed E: 75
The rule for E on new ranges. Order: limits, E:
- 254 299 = 76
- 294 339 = 95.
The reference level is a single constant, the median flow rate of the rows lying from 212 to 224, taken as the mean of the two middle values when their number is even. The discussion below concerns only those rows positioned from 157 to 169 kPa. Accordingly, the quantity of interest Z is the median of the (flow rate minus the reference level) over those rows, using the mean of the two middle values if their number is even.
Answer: 8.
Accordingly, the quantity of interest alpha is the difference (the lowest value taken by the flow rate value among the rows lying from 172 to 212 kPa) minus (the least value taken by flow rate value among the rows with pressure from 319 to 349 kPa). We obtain -28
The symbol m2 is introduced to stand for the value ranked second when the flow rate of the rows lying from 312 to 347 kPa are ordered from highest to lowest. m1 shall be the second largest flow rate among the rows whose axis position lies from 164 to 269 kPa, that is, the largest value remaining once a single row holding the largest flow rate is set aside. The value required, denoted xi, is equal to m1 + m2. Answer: 200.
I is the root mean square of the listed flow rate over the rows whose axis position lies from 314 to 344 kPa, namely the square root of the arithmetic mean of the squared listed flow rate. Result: 105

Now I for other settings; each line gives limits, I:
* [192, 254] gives 69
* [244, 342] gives 86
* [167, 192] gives 72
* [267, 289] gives 76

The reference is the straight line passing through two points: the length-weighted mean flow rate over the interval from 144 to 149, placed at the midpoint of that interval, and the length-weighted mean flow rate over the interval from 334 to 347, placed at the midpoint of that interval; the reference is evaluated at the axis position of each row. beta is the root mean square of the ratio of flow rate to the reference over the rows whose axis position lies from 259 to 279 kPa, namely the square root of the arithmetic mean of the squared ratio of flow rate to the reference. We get 0.87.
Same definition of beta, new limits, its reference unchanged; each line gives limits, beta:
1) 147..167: 1.01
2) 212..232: 0.81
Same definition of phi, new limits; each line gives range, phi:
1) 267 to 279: 77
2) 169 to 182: 73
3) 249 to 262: 78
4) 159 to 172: 70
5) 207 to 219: 59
